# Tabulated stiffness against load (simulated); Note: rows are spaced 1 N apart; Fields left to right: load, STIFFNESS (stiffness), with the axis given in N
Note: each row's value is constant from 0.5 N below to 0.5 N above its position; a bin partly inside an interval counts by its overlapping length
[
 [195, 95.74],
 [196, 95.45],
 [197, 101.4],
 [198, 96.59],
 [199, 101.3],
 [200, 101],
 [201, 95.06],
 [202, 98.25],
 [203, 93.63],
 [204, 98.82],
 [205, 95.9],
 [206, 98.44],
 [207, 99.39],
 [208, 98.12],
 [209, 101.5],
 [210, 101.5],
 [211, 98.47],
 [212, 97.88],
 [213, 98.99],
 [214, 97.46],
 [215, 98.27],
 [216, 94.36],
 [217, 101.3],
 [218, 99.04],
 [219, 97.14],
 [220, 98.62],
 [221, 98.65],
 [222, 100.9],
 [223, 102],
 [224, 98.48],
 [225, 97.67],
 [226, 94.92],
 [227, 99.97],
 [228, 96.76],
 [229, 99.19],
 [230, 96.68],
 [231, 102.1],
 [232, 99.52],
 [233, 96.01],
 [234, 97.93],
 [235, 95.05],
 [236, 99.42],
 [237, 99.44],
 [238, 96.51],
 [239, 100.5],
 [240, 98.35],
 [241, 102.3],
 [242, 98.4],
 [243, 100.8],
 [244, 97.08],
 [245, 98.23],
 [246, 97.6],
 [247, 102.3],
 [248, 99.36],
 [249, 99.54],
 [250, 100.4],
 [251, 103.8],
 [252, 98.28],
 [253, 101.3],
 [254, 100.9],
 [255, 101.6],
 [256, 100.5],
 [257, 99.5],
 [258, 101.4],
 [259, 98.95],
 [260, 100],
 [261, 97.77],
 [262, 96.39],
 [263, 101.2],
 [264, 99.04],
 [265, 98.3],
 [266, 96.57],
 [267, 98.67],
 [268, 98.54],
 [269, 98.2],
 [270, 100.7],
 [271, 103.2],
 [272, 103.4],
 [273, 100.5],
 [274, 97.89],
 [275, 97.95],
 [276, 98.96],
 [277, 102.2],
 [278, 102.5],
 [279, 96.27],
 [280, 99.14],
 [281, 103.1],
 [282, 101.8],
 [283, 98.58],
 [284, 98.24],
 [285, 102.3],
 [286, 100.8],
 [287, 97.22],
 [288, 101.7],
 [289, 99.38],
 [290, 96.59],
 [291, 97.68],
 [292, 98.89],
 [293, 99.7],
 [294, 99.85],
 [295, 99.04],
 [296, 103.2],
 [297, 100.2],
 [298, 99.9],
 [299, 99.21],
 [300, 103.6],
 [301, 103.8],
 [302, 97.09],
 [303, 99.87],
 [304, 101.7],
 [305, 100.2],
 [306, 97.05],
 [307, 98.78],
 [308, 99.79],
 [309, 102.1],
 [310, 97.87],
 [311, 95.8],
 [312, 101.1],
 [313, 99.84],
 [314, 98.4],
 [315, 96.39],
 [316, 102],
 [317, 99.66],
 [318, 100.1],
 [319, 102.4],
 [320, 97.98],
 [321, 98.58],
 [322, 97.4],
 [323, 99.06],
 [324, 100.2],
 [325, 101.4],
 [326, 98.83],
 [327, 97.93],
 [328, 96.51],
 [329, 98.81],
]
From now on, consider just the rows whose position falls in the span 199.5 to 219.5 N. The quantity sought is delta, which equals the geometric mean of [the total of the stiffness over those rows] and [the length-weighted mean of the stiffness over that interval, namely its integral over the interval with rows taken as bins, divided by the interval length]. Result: 439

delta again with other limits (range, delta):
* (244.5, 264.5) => 447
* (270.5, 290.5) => 448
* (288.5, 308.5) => 446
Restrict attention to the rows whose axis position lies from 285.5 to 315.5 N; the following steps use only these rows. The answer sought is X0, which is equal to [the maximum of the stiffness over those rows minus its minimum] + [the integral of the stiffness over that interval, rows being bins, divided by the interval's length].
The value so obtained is 108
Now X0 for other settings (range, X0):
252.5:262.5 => 105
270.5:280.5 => 107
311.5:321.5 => 106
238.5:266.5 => 107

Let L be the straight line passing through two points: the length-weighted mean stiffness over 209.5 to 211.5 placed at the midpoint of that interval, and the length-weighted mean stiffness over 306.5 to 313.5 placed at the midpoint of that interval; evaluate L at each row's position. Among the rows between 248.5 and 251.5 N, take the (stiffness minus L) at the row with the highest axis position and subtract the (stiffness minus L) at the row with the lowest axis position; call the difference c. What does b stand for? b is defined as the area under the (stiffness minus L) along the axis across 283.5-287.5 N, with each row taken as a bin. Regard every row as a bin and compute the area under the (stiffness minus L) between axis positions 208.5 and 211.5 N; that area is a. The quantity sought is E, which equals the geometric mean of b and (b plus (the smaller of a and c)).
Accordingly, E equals 1.1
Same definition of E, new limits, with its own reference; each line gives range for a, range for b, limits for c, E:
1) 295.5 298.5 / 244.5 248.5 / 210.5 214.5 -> 1.9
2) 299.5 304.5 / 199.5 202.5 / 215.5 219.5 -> 4.2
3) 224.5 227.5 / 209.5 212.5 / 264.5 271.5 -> 4.4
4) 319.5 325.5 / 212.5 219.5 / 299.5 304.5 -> 14.0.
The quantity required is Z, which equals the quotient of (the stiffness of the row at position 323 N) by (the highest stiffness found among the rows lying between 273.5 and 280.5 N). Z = 0.97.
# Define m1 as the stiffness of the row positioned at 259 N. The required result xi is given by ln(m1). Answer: 4.59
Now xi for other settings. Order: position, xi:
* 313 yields 4.60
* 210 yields 4.62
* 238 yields 4.57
